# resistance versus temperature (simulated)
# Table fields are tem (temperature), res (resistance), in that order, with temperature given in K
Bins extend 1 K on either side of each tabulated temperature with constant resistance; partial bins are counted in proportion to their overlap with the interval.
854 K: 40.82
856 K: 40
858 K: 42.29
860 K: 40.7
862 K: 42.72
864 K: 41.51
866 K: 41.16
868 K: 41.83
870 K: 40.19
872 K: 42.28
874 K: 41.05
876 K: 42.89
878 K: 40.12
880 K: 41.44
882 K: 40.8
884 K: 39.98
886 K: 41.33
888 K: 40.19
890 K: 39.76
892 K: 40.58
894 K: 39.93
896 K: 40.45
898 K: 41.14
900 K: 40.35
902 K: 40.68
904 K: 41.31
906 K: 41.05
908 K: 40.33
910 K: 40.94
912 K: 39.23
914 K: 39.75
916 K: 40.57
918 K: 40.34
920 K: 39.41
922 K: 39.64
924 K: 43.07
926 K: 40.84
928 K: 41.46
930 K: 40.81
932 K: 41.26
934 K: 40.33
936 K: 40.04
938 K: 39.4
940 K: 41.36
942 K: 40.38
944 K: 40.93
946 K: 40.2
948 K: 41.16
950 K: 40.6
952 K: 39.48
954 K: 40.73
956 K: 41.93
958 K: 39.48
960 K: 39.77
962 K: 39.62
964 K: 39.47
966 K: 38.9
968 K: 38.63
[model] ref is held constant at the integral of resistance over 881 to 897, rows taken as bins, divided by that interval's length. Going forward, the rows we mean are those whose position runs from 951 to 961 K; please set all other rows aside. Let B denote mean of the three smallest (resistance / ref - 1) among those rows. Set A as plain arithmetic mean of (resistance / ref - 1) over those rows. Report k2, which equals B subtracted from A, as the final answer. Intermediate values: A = -0.002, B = -0.020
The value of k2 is 0.017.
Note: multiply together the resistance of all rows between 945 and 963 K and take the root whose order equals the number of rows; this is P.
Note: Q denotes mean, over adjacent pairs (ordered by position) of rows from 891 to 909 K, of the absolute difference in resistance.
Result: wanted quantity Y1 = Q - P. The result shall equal -39.7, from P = 40.3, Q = 0.57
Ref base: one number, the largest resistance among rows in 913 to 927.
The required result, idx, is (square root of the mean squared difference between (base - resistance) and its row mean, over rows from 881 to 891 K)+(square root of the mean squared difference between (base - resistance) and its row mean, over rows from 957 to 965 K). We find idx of 0.70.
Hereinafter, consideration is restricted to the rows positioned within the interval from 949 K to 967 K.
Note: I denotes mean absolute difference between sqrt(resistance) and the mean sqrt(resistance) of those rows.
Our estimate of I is 0.0571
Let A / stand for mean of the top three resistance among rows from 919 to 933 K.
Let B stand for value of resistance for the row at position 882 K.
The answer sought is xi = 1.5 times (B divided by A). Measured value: 1.46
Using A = 41.93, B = 40.8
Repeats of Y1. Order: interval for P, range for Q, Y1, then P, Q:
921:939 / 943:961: -39.7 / 40.7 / 1.07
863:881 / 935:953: -40.4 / 41.4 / 0.94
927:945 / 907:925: -39.6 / 40.7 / 1.06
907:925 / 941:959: -39.2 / 40.3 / 1.10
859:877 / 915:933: -40.5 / 41.6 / 1.10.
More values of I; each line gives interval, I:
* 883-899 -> 0.0358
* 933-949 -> 0.0397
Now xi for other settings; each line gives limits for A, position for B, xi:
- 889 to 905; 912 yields 1.43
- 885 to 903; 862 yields 1.56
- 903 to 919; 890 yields 1.45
